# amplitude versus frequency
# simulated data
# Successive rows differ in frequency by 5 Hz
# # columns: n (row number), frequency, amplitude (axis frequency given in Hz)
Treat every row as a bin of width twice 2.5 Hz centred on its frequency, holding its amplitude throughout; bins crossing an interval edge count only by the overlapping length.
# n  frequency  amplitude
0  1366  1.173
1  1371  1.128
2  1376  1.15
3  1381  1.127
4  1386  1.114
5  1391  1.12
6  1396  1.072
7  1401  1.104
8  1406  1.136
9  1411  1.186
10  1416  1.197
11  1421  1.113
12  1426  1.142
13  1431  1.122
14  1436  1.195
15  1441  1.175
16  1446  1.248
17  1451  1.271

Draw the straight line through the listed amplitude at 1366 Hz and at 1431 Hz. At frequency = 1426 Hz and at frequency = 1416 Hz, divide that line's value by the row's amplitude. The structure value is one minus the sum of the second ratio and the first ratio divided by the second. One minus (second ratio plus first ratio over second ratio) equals -0.99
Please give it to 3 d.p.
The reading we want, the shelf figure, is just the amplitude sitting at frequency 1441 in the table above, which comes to 1.175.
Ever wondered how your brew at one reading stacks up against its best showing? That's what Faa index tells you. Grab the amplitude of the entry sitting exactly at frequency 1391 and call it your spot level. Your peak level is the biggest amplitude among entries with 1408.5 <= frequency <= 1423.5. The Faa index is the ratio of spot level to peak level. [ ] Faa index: 0.9357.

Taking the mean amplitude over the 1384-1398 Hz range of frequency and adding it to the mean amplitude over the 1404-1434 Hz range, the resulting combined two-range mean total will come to 2.25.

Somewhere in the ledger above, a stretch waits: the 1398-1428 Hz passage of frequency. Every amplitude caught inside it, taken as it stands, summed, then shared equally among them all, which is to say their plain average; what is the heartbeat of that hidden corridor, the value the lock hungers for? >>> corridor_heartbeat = 1.15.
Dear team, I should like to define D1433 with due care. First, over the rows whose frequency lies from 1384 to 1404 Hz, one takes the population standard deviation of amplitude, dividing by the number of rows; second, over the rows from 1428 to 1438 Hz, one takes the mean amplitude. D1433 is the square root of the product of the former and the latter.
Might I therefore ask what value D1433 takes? 0.146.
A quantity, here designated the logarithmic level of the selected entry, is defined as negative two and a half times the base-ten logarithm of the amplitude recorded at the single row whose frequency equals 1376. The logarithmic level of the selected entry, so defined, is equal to -0.15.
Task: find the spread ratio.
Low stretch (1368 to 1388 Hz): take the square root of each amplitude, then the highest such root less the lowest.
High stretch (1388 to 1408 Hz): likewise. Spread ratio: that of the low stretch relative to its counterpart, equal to 0.56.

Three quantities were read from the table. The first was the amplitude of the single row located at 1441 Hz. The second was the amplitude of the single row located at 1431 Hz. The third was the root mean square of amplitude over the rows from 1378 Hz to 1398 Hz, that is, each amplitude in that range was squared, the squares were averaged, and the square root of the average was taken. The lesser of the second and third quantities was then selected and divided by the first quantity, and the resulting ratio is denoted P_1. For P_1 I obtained 0.94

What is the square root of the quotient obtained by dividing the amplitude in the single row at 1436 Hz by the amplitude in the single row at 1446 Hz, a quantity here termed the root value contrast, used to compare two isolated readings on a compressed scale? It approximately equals 0.98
